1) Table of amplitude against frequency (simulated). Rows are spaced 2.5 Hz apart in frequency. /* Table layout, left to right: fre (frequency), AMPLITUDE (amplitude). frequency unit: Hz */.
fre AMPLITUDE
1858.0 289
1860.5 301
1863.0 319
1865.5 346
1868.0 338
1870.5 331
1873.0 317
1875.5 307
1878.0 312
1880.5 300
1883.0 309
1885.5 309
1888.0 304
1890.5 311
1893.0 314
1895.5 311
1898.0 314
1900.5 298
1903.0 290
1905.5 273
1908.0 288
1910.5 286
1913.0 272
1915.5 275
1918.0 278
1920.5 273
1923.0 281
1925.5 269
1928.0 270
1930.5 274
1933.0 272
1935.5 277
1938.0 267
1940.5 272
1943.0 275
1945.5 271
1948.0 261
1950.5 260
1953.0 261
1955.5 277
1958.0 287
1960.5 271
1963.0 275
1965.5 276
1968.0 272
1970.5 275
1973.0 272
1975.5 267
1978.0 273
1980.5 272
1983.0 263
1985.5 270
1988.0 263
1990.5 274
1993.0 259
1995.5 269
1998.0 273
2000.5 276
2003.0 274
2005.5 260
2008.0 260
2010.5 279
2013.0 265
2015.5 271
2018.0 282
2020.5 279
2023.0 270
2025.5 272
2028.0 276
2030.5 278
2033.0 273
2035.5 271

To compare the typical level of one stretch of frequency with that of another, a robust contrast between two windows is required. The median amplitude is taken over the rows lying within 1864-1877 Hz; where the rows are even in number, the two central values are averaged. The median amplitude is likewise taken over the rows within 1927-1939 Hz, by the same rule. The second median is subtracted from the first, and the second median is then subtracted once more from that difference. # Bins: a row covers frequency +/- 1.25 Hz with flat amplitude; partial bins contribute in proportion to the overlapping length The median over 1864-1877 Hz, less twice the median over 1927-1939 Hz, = -213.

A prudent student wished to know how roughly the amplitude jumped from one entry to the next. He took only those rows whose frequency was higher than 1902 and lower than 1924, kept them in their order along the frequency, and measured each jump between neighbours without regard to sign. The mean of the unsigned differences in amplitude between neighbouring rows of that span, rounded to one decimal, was 8.4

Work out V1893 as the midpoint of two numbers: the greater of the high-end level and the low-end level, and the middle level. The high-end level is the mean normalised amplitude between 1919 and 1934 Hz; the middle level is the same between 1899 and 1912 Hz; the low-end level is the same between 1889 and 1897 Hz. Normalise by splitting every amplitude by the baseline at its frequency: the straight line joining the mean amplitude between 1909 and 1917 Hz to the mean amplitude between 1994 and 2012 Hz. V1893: 1.07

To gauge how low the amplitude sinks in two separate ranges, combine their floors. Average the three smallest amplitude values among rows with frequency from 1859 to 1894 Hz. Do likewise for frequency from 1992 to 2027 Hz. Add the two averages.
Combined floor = 561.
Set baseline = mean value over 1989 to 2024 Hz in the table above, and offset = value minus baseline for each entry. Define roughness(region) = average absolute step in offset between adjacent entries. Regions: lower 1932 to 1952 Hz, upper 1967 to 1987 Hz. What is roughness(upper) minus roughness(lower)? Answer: -0.6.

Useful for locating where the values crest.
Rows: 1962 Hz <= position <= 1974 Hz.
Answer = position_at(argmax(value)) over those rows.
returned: 1965.5 Hz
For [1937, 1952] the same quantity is 1943.0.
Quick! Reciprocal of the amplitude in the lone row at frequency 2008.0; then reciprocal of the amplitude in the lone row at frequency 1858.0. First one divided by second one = 1.11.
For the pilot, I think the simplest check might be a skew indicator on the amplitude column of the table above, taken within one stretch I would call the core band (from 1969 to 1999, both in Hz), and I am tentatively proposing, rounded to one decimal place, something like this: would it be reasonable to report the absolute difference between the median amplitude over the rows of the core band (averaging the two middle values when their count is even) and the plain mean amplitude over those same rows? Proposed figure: 1.8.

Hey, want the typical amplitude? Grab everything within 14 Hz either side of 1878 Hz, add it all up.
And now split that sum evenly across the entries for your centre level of 317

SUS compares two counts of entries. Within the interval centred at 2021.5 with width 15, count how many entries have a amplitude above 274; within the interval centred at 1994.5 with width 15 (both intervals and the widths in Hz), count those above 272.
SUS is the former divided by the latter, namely 1.0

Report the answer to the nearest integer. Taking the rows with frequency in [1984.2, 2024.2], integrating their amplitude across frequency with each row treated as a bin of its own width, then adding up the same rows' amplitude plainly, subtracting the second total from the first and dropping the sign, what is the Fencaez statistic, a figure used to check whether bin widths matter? 6486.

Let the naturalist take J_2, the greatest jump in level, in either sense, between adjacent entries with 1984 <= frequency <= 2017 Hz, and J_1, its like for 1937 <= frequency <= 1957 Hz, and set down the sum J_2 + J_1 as 35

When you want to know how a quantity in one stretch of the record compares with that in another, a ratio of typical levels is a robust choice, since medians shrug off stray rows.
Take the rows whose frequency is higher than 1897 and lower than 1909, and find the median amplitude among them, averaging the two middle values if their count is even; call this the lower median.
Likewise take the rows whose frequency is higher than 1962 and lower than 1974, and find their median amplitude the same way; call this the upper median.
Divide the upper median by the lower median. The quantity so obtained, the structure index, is 0.95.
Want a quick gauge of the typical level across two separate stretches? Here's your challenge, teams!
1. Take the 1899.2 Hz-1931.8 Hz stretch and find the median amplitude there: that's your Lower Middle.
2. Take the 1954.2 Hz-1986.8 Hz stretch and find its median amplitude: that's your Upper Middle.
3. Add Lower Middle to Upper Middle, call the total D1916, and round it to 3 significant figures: 547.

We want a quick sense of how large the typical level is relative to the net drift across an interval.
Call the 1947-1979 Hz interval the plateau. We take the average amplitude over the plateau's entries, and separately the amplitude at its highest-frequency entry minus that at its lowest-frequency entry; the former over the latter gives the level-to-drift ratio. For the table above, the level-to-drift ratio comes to 23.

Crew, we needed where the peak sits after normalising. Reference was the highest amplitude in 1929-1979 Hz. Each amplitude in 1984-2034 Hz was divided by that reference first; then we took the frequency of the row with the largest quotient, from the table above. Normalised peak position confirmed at 2018.0 Hz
